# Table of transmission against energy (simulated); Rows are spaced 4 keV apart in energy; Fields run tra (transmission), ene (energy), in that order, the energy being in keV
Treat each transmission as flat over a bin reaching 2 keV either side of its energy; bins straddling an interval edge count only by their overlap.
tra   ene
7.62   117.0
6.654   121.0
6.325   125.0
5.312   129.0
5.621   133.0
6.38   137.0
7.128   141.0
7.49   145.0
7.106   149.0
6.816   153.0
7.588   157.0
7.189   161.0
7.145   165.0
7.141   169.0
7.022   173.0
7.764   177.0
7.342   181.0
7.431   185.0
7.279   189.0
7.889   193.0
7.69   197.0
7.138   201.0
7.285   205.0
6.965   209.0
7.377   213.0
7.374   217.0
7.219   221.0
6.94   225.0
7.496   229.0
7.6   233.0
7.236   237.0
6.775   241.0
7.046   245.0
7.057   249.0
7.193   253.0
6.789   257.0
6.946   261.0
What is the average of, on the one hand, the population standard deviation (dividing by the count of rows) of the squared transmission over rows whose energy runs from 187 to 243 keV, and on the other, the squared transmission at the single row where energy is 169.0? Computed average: 27.6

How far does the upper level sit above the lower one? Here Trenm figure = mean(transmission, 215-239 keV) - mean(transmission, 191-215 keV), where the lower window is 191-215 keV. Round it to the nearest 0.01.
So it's -0.08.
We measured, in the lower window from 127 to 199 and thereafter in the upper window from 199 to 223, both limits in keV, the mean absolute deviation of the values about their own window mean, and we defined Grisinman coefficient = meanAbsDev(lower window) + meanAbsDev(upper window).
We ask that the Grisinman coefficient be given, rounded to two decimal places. 0.59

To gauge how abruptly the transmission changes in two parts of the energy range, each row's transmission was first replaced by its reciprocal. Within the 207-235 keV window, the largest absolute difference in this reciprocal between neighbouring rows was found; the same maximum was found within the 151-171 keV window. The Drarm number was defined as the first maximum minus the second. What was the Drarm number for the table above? -0.0042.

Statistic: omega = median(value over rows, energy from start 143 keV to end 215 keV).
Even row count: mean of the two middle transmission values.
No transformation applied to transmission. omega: 7.28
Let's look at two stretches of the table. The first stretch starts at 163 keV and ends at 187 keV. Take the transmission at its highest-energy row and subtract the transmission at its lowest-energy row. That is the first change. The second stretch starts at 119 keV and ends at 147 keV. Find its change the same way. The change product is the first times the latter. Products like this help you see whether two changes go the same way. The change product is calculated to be 0.24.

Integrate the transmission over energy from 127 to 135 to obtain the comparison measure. 44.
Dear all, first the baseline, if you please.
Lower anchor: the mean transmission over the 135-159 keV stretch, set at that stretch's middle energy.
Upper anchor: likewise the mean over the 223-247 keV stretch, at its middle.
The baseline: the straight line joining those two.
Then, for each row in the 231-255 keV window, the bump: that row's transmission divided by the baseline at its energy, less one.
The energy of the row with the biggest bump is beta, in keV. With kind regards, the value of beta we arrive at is 233.0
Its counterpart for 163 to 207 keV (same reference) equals 193.0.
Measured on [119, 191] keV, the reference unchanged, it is 177.0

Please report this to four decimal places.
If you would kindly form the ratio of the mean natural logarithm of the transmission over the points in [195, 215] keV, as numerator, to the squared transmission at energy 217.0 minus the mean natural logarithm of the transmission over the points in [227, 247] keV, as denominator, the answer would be 0.0379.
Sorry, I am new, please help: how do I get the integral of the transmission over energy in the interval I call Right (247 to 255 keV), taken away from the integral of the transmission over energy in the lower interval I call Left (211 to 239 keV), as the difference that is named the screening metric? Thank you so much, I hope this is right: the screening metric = 148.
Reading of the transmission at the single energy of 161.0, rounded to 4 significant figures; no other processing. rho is 7.189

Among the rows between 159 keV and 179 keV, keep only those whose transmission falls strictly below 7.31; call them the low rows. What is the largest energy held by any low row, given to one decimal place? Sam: 173.0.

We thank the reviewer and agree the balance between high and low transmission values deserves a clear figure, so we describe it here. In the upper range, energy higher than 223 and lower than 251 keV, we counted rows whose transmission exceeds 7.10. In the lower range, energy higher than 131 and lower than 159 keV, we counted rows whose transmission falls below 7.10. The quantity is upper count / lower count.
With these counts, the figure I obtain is 1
